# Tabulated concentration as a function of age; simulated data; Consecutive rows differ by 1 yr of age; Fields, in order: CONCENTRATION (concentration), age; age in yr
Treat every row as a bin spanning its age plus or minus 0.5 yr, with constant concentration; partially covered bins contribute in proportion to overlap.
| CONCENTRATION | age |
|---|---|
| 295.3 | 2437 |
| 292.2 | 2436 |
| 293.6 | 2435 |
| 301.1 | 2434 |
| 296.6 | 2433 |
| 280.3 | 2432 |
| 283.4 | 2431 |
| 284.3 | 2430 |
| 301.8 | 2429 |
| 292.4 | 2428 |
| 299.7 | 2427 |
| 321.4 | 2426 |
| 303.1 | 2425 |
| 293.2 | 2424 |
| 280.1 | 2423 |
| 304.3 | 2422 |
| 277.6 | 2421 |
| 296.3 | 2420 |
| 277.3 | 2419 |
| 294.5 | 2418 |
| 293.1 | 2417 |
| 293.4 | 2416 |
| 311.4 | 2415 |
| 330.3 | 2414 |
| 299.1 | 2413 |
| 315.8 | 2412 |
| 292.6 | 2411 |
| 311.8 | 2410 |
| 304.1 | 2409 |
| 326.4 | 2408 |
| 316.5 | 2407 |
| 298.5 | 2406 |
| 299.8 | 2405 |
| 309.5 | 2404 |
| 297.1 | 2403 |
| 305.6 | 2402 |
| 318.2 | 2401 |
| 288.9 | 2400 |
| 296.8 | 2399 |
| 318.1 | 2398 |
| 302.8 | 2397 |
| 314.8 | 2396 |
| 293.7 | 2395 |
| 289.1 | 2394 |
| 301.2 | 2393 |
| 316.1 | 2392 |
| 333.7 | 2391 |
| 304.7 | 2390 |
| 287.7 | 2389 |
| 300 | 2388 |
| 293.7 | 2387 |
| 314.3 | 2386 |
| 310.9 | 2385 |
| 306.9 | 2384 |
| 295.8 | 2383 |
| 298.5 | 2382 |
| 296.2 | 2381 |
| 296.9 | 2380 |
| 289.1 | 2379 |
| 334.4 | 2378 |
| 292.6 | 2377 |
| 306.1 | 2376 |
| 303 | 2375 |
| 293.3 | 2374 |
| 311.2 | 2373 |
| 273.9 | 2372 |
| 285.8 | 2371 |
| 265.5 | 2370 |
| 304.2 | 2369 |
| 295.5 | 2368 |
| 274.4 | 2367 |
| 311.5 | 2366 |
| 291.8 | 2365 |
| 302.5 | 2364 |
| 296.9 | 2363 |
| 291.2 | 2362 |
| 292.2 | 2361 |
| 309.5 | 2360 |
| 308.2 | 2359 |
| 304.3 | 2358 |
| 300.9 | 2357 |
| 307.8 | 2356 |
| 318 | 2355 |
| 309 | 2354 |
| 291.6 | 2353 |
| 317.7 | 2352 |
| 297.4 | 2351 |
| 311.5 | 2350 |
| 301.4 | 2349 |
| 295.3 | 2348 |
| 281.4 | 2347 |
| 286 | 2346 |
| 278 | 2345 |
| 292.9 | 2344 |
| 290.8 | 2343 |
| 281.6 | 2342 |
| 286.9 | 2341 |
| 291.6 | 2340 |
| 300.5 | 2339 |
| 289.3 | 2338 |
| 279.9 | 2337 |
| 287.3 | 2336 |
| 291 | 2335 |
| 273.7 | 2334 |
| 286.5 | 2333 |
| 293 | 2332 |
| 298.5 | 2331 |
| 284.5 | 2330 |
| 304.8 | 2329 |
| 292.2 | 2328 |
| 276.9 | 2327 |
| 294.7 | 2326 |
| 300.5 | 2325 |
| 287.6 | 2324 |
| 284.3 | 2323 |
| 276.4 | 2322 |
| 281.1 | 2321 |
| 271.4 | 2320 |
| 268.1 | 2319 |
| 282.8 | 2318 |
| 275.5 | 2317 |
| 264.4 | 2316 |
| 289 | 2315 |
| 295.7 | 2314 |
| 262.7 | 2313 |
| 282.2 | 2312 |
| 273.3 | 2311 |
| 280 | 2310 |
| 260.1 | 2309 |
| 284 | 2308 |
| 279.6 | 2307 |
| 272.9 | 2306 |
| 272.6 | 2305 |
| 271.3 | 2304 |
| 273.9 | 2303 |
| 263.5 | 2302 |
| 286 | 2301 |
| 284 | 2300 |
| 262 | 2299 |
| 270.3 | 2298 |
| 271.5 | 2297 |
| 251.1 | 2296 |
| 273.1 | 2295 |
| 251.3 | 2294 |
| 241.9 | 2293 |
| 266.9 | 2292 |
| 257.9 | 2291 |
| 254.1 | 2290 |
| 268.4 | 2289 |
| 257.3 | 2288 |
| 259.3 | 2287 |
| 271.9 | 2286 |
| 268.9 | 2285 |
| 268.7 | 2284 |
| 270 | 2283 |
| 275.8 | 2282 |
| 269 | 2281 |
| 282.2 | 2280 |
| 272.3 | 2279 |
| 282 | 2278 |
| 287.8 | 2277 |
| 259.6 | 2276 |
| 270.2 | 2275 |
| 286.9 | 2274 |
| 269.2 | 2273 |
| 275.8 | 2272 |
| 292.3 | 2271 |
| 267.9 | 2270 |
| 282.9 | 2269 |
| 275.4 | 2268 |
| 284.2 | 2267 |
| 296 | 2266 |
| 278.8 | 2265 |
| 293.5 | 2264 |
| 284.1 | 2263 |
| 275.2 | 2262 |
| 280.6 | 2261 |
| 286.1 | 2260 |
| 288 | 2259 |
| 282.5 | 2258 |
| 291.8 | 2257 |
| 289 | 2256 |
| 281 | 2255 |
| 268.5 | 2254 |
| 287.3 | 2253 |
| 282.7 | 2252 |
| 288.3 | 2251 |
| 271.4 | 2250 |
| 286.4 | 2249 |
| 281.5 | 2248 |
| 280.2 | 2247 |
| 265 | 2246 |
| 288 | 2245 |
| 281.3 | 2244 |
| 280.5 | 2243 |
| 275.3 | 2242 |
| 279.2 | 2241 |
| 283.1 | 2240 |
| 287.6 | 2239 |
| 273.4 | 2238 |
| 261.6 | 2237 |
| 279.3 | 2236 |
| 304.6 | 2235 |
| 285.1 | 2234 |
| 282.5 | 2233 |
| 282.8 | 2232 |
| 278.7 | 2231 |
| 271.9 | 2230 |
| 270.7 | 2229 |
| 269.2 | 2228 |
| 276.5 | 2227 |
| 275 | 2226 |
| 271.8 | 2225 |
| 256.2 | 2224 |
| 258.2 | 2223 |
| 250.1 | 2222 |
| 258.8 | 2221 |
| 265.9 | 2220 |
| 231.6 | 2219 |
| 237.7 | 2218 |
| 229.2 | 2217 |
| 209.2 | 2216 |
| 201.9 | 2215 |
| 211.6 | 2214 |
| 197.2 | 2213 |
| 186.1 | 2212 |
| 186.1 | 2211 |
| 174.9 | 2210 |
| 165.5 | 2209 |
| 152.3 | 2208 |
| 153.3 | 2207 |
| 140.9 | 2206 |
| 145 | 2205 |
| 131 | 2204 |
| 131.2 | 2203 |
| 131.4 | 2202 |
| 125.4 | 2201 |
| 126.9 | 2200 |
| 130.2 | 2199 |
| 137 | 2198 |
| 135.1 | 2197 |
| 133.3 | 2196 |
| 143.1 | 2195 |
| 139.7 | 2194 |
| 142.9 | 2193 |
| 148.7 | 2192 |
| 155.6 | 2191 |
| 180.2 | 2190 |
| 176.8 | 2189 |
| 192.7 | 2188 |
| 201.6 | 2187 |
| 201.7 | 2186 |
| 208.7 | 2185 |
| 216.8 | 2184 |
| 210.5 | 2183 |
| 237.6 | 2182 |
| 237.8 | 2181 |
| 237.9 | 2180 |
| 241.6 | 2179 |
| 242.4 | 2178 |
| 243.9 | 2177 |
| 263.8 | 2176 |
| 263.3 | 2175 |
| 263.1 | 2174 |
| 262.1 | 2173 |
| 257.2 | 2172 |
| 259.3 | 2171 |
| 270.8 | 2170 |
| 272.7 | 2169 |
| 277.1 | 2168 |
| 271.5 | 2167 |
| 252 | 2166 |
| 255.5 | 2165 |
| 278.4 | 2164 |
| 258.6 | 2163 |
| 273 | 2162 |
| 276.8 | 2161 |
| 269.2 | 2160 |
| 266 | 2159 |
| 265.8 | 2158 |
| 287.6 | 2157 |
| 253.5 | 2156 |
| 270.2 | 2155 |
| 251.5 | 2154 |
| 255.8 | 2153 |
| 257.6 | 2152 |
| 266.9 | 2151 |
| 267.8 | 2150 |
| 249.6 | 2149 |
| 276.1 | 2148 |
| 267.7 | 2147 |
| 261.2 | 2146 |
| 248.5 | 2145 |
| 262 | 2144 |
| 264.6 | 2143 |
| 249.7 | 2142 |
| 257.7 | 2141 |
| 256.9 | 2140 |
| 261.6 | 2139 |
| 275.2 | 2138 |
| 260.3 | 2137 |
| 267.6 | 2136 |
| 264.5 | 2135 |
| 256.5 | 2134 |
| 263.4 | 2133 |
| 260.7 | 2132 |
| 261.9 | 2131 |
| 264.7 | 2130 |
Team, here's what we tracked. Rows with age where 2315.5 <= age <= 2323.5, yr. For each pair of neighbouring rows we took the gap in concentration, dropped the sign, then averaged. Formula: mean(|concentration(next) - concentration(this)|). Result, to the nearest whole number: 8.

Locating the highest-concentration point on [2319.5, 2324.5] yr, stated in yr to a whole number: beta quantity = 2324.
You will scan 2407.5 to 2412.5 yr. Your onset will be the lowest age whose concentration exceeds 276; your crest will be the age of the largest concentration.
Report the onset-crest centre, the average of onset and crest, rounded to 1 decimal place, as 2408.0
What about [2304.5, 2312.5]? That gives 2307.5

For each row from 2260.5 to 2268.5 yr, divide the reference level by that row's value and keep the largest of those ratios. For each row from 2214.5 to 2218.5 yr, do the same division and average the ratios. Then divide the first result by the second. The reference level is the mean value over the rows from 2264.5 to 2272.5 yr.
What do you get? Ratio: 0.79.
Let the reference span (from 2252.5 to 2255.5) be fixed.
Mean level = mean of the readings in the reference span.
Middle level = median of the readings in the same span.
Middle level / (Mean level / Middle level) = 283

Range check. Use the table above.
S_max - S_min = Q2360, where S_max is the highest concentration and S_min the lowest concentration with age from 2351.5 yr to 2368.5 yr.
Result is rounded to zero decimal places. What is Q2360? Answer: 44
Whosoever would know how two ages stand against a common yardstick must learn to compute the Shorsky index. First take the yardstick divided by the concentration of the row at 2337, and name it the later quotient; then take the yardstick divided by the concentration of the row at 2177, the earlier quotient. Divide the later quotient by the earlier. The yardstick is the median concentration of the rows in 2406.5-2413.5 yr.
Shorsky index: 0.87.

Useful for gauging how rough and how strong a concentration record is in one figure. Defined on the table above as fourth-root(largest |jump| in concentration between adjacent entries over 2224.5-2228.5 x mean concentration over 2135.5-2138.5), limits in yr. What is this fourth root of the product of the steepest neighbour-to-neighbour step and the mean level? 6.6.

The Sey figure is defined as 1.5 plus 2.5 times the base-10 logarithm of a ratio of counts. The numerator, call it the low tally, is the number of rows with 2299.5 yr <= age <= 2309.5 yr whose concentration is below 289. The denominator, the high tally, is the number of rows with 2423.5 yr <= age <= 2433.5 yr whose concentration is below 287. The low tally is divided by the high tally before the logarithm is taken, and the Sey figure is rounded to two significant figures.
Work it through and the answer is 2.8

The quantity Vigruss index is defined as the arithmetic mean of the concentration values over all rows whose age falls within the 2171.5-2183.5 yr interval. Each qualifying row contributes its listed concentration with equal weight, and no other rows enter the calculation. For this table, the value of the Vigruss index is 247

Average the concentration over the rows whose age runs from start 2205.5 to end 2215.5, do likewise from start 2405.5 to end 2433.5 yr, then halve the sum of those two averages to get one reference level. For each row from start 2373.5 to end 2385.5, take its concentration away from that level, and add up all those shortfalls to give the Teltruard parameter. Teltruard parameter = -766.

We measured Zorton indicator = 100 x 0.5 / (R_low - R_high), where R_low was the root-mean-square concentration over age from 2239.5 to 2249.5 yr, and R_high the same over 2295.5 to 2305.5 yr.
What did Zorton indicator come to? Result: 5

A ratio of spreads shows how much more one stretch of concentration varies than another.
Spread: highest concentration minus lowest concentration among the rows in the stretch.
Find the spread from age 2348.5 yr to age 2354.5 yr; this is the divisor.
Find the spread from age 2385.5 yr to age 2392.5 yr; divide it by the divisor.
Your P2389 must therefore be 1.8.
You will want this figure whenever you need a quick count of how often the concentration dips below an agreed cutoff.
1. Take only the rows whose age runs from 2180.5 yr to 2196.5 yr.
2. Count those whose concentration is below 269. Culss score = 16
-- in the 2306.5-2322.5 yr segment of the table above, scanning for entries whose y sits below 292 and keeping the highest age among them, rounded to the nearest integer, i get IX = 2322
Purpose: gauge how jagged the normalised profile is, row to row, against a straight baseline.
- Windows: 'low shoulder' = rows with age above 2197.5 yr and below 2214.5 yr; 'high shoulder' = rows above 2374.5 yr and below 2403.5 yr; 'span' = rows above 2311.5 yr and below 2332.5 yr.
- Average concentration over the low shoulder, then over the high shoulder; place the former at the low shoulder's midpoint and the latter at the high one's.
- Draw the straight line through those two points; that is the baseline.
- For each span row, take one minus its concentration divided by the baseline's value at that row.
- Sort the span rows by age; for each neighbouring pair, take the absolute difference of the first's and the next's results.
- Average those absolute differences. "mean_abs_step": 0.050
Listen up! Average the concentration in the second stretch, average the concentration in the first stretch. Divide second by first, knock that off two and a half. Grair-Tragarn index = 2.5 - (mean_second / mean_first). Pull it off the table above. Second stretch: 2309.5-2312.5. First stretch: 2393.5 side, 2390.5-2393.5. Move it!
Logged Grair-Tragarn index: 1.62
